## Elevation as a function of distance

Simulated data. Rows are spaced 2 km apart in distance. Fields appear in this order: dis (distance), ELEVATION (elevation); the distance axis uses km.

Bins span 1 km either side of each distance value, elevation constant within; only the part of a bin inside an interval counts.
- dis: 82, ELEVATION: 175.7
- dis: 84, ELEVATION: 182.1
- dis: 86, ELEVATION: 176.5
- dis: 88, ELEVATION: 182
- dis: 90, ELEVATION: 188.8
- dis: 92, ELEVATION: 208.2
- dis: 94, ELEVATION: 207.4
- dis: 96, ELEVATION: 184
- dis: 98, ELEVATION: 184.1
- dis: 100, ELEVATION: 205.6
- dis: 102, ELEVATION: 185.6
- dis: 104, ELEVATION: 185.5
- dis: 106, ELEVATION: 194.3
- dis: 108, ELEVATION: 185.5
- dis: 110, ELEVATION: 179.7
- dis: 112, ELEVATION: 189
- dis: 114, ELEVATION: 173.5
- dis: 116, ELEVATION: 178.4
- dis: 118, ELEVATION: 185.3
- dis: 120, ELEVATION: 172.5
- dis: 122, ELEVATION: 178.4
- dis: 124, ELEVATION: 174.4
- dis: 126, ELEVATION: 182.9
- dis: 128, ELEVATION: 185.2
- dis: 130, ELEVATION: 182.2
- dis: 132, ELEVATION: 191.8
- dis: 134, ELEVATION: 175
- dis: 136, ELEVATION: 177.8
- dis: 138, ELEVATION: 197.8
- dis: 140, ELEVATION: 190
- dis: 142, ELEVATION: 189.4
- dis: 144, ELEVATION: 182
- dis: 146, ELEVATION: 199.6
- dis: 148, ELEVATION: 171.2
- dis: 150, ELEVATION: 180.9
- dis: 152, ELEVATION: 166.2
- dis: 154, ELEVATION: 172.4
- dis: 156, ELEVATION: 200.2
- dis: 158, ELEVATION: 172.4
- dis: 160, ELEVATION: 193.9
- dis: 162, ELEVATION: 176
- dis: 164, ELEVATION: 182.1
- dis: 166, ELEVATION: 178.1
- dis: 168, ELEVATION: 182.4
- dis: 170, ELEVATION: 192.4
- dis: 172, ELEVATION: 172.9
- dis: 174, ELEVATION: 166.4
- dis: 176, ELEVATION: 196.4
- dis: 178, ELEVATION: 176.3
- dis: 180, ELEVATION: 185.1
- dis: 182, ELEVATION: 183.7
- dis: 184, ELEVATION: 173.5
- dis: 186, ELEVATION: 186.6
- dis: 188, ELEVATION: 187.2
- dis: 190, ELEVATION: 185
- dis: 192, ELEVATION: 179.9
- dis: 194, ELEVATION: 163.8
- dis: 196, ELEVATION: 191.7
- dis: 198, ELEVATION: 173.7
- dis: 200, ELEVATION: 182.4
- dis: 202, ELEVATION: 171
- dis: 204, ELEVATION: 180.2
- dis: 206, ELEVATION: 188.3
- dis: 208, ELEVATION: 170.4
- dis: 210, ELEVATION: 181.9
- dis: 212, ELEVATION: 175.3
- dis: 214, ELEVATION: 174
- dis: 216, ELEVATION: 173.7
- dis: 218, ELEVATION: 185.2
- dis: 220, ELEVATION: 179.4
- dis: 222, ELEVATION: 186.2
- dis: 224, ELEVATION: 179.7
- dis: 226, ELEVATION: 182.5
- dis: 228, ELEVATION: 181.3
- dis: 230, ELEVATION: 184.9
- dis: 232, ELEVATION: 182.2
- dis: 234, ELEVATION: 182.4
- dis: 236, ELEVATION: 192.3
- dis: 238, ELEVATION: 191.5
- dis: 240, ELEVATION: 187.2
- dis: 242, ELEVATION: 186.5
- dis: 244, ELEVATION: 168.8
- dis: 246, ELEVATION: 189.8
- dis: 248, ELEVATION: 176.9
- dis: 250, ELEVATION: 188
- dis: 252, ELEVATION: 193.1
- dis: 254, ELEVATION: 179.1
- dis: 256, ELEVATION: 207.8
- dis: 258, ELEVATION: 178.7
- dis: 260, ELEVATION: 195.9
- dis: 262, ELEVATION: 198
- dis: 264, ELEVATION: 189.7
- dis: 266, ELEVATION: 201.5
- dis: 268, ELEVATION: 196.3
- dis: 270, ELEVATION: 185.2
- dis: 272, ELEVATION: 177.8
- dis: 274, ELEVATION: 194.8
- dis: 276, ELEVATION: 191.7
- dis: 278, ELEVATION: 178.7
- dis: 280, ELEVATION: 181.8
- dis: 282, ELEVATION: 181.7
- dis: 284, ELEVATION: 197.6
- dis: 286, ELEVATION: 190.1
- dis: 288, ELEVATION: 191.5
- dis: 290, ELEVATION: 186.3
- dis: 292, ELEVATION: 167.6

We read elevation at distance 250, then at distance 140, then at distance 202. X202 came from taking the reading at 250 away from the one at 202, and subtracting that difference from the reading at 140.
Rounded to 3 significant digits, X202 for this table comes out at 207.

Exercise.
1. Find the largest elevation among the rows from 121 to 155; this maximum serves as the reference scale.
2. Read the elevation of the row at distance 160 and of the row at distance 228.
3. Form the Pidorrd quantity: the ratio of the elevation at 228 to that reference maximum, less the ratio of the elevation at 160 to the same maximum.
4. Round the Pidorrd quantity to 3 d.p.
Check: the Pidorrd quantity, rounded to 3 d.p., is -0.063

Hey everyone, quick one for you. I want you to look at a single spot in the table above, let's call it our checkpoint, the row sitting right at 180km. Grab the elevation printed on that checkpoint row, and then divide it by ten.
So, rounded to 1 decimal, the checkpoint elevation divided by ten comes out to 18.5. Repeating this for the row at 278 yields 17.9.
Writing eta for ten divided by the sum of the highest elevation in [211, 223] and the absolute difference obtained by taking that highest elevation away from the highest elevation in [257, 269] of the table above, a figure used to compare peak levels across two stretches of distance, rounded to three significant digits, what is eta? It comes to 0.0496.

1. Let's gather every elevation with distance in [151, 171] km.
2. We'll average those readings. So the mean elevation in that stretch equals 182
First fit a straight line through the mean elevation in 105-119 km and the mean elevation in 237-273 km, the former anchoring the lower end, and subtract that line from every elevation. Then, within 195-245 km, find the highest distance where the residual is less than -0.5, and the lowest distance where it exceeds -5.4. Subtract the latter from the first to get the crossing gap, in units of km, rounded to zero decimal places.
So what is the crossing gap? 48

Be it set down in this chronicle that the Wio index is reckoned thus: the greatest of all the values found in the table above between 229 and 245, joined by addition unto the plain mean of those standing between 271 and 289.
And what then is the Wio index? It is 380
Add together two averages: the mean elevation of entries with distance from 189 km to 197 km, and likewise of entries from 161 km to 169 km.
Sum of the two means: 360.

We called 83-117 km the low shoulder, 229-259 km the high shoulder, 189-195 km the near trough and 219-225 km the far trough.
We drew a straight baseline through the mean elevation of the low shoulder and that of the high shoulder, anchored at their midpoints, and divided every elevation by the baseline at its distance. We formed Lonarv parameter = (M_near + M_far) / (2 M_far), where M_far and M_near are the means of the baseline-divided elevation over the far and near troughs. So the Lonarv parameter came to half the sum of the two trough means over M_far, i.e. 0.98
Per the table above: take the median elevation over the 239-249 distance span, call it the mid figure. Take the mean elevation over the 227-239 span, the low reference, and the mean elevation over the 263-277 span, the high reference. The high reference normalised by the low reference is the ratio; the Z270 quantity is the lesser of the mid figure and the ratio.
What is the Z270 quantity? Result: 1.028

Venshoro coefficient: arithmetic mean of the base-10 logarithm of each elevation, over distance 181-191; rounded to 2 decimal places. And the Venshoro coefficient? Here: 2.26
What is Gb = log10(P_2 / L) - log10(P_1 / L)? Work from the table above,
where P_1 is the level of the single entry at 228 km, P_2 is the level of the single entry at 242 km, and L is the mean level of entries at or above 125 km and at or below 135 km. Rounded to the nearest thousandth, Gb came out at 0.012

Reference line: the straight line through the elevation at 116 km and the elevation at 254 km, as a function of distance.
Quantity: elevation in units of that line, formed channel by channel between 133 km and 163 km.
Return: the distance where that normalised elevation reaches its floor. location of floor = 152 km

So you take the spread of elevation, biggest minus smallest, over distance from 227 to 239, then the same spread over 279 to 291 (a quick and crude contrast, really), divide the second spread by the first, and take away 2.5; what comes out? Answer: -1.1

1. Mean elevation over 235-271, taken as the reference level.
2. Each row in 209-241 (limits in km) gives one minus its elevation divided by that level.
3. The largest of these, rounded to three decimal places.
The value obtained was 0.082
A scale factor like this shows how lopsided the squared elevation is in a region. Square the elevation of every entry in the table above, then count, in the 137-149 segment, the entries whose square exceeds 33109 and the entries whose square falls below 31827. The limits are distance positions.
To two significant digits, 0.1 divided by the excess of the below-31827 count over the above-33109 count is -0.025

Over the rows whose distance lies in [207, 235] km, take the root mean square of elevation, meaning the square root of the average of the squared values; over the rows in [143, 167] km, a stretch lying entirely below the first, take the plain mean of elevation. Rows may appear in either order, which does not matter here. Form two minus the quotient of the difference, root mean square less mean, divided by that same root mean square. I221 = 2.01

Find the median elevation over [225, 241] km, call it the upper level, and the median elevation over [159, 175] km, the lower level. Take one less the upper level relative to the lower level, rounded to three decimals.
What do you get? -0.020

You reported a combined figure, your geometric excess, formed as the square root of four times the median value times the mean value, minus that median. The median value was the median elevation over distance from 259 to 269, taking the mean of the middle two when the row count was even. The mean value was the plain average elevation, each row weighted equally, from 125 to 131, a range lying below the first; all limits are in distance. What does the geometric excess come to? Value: 183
